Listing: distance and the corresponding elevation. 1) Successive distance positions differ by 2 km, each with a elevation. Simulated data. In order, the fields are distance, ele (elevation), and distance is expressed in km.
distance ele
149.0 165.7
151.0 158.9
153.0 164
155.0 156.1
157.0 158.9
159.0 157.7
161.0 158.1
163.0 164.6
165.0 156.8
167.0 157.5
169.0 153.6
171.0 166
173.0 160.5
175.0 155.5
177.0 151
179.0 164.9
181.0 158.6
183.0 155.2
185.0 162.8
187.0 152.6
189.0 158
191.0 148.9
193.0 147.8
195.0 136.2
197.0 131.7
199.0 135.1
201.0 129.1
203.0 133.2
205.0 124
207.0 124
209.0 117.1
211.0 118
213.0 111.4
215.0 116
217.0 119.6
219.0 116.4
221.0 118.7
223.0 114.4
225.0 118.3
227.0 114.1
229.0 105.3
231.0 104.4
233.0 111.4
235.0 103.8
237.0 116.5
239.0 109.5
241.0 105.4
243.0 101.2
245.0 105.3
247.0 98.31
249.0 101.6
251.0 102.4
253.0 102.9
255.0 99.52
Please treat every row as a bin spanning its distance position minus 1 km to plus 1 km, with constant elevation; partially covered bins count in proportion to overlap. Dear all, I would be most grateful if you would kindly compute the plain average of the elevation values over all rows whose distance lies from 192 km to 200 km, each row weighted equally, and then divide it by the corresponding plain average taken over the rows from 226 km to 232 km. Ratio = 1.28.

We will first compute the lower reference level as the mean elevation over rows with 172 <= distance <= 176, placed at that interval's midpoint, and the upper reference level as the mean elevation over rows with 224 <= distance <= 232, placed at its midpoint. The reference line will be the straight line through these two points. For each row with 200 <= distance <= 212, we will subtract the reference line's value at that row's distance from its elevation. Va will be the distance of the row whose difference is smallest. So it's 209.0 km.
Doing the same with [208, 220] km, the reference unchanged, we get 213.0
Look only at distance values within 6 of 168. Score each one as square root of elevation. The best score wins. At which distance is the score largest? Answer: 171.0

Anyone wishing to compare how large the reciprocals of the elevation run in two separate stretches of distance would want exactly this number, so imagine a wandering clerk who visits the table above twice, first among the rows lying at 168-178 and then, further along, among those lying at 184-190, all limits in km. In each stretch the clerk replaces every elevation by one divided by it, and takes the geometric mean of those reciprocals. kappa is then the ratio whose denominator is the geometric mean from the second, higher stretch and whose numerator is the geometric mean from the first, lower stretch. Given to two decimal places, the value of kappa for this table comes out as 1.00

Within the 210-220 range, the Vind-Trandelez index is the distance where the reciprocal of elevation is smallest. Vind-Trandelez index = 217.0 km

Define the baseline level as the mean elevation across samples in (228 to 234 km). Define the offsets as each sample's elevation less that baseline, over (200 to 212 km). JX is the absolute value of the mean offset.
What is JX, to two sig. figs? 17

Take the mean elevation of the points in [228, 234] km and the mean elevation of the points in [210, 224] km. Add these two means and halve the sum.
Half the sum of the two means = 112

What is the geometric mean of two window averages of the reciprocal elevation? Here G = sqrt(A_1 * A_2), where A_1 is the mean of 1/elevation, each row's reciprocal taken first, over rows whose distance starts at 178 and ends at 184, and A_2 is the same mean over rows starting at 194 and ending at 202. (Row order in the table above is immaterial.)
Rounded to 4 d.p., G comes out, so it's 0.0069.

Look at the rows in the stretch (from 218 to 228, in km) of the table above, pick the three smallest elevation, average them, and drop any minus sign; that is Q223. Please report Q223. 115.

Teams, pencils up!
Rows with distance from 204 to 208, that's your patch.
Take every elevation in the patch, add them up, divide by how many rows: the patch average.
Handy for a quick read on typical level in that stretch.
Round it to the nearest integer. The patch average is 124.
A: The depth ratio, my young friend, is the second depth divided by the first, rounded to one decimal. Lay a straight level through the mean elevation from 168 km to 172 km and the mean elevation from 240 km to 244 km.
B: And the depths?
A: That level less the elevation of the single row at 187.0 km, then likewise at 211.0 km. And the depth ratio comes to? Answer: -1.6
